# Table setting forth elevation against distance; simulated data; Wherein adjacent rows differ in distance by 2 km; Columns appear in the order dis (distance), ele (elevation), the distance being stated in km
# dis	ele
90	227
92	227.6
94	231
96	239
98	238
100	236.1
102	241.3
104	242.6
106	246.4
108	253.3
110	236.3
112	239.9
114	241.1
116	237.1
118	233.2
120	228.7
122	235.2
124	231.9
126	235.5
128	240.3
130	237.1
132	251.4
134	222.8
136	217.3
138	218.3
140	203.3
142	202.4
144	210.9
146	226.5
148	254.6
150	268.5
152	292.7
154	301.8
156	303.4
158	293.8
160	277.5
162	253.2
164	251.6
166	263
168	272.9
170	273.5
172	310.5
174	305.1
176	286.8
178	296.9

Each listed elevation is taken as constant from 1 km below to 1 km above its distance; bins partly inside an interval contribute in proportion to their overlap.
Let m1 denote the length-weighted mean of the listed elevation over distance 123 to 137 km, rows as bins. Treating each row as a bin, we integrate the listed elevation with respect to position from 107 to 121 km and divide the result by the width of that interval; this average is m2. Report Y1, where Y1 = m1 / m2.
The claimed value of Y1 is 0.98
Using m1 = 234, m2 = 239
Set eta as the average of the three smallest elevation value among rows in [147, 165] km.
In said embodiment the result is 253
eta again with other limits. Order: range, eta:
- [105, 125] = 231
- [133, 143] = 208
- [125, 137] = 225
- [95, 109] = 238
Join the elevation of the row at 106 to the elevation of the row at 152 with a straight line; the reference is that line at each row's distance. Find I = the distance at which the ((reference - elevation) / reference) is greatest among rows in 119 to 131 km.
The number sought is 130 km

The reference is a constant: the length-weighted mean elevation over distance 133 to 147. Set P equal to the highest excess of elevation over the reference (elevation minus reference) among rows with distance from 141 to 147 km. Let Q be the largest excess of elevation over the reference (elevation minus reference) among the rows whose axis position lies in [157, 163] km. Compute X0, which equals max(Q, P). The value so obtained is 79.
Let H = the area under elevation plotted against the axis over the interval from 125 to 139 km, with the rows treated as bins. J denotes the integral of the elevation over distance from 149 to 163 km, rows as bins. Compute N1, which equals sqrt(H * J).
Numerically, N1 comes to 3595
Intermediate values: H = 3245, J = 3982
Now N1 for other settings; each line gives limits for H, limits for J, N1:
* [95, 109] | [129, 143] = 3246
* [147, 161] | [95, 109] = 3677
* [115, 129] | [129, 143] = 3193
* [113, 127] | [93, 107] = 3317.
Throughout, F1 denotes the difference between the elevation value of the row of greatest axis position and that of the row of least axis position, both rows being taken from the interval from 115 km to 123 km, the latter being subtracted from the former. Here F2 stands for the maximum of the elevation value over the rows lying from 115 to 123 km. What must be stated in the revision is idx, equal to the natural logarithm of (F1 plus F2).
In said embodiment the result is 5.46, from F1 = -2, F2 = 237.1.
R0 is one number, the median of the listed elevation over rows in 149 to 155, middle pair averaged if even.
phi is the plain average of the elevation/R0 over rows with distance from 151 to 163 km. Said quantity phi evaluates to 0.98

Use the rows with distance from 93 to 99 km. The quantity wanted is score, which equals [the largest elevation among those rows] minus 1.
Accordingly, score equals 238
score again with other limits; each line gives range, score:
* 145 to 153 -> 292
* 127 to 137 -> 250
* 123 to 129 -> 239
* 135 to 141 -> 217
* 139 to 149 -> 254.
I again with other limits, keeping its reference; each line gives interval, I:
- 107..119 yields 118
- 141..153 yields 142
